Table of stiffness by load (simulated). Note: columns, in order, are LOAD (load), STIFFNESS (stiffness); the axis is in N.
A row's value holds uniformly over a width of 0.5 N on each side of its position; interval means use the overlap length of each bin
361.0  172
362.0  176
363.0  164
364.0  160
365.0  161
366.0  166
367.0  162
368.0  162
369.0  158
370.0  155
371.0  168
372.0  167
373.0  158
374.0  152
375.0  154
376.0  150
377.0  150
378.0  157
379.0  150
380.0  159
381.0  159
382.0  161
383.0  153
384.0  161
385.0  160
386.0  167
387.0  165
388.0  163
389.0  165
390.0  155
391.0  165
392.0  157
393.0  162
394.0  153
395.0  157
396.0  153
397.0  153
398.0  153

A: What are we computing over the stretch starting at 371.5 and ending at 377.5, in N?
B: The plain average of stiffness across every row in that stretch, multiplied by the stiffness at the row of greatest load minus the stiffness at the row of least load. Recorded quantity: -2638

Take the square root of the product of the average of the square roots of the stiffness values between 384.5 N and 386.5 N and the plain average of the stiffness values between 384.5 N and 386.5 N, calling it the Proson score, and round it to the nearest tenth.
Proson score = 45.7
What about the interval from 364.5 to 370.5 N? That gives 45.1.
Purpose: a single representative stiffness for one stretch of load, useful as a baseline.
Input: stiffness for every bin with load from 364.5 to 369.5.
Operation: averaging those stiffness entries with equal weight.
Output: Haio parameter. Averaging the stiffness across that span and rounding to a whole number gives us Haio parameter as 162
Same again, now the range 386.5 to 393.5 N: 162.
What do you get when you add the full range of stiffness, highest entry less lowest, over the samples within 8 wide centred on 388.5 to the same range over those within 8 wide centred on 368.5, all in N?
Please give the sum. 25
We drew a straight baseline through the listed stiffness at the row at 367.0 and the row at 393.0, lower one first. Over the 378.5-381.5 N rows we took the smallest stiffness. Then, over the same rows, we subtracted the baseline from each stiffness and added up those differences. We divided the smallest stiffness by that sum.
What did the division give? -8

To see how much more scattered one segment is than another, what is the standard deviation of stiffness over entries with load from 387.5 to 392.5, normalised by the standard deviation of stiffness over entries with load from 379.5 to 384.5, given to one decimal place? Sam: 1.4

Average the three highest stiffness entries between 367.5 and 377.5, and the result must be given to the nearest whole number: 166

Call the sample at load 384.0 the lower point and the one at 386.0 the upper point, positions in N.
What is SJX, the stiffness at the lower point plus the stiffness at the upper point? 328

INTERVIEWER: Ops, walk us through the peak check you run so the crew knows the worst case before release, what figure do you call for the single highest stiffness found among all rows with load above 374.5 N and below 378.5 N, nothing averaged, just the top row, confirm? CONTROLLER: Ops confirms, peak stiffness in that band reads 157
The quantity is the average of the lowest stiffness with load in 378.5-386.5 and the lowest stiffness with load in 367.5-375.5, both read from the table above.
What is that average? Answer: 151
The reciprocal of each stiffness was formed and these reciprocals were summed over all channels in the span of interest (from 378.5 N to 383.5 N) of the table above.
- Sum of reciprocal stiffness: 0.0320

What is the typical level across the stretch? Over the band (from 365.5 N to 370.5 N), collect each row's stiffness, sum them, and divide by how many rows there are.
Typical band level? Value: 161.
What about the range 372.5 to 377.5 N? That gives 153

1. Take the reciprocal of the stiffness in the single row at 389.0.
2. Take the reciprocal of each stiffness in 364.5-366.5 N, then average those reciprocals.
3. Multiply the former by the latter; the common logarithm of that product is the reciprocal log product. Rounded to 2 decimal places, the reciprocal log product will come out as -4.43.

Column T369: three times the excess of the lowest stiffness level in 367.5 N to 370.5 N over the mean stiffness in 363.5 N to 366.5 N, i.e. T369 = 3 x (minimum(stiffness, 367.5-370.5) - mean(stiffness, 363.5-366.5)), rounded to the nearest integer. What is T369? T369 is -22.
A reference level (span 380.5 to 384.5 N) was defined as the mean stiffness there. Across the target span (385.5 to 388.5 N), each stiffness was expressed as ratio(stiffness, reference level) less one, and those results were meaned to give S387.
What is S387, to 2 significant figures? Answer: 0.041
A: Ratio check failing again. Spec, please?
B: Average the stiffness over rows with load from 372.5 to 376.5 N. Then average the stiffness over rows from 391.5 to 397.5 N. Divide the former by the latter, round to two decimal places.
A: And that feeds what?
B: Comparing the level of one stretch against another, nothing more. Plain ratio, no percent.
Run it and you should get 0.99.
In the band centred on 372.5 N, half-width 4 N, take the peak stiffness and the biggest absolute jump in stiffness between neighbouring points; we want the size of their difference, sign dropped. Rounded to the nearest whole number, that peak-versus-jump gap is 155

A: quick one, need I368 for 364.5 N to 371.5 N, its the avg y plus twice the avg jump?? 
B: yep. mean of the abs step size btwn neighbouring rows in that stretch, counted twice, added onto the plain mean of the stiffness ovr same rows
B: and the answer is 171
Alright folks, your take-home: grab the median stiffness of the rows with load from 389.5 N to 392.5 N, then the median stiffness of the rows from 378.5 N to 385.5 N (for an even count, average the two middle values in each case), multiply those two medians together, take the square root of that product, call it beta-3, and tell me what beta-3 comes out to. 158.0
